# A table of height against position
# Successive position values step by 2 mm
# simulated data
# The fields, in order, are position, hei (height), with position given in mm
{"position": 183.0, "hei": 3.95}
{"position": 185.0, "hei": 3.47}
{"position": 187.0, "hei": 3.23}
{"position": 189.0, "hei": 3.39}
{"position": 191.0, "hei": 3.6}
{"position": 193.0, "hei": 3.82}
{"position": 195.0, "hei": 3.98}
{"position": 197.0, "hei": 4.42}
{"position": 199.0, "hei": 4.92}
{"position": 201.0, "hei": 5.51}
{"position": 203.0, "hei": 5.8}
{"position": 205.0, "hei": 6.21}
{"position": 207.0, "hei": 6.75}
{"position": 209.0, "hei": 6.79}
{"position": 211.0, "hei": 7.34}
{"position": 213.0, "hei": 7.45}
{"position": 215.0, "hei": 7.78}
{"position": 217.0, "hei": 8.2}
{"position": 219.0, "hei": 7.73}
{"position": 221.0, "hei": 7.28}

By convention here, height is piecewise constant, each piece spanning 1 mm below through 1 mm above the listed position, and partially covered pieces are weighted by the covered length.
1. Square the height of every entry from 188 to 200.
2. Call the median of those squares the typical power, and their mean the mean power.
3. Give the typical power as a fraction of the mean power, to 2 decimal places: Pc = 0.93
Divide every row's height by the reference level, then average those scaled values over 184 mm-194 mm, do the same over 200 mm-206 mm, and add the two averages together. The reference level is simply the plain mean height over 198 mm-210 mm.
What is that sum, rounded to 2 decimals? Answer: 1.56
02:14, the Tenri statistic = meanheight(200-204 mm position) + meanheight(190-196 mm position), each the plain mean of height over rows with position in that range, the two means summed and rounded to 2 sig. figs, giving 9.5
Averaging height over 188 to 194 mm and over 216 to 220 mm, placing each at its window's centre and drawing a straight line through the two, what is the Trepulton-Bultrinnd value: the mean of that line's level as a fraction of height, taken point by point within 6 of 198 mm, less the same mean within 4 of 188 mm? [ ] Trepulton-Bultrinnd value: 0.09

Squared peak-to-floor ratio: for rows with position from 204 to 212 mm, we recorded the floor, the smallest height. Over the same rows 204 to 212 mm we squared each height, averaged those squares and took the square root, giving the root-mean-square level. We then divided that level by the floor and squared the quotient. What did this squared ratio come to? 1.19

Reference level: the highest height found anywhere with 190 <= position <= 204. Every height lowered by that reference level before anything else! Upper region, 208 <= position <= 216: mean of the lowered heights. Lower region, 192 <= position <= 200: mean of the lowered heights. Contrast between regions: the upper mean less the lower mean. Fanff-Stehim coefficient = 3.1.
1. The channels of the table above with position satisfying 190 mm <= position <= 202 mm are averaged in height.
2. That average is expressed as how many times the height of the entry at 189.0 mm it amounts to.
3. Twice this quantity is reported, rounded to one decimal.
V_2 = 2.6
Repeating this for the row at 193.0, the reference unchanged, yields 2.3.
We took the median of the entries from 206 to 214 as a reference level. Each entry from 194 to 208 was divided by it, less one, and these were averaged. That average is -0.2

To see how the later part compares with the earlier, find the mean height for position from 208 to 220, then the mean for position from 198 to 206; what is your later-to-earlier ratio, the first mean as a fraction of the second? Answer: 1.3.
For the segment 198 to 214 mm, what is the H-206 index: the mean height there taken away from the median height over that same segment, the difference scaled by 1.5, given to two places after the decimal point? 0.20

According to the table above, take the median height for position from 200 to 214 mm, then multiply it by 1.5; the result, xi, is 10.1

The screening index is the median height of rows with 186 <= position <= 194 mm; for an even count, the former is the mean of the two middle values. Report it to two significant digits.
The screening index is 3.5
